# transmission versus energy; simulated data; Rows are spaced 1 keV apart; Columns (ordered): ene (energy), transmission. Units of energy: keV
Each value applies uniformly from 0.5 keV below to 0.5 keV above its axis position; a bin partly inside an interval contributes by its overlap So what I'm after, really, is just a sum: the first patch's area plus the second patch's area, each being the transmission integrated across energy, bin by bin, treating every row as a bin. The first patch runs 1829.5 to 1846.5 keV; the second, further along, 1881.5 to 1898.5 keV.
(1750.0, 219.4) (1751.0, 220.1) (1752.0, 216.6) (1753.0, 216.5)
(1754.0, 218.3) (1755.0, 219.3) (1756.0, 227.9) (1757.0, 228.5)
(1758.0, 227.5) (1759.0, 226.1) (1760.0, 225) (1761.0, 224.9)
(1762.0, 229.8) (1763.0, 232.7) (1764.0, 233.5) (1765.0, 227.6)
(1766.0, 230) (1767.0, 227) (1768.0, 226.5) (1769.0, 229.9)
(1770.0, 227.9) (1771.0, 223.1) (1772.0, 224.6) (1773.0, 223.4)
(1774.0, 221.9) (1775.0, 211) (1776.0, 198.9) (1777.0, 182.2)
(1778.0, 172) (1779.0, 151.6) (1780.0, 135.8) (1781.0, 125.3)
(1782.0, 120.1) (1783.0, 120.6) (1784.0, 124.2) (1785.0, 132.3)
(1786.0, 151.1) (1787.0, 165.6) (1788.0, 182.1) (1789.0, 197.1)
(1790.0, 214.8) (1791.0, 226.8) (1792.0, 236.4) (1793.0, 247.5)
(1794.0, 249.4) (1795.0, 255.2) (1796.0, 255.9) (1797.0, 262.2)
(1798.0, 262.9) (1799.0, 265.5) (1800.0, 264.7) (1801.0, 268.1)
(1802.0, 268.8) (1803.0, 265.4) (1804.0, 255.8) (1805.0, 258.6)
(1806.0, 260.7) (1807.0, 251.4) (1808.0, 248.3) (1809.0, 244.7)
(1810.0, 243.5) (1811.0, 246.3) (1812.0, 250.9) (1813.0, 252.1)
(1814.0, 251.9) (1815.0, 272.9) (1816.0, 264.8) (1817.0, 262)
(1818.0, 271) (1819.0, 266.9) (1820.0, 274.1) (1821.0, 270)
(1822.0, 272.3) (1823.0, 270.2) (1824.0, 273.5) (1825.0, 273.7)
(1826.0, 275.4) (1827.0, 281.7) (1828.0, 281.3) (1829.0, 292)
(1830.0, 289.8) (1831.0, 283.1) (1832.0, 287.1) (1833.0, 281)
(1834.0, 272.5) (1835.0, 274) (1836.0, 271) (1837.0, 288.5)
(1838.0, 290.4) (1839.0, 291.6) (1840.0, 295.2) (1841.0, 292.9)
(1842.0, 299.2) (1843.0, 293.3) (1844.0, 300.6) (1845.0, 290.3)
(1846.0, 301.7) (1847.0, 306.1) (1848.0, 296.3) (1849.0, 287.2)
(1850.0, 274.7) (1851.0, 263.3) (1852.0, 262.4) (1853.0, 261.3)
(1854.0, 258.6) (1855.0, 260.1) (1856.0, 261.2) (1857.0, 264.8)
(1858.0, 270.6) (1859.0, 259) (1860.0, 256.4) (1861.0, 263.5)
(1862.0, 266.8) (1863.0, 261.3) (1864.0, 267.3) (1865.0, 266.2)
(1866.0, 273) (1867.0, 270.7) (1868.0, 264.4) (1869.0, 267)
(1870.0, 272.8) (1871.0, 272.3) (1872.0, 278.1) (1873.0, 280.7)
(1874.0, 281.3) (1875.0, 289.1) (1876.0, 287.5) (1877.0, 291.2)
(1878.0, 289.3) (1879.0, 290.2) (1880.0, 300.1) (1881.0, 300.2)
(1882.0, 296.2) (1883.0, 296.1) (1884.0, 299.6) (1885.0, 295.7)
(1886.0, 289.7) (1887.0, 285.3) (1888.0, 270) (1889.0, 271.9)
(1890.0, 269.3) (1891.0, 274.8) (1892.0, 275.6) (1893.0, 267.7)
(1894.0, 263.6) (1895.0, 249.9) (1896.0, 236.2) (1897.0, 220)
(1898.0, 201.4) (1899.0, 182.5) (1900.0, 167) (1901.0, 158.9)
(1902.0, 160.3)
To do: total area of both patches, 9465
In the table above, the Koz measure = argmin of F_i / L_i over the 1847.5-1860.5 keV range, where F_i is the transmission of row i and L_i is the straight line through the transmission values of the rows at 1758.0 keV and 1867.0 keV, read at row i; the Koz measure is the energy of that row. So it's 1860.0 keV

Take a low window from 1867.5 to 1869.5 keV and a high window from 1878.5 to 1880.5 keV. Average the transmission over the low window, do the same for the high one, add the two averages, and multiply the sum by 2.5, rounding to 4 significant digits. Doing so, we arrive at 1402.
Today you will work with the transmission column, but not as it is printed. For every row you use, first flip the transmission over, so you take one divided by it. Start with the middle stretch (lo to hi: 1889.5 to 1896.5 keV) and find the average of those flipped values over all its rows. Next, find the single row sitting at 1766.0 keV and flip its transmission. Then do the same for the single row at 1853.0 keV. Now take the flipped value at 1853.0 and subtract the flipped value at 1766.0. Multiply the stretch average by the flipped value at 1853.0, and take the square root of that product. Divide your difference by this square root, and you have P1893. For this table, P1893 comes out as -0.14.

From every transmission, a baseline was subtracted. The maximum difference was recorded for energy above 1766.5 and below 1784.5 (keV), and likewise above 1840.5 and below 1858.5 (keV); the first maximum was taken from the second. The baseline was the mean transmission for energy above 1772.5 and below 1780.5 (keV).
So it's 76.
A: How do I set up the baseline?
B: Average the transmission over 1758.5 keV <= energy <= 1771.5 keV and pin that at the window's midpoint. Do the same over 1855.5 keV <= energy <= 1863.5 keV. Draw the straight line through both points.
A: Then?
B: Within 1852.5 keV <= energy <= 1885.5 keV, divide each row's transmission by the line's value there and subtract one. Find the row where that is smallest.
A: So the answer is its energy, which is 1860.0 keV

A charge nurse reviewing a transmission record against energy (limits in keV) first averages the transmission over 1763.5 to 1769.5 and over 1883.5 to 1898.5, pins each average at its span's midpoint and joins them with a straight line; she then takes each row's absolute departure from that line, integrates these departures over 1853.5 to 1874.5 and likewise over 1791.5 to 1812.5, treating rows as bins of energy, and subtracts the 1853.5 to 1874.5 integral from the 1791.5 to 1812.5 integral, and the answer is 119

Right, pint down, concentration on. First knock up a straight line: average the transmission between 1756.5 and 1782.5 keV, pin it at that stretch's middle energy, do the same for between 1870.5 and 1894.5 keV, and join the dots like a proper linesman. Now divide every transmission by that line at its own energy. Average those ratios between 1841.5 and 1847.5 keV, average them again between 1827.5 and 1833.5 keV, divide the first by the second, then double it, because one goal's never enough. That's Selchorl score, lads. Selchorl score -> 2.01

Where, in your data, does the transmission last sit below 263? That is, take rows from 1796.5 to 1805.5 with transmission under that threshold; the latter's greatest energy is 1805.0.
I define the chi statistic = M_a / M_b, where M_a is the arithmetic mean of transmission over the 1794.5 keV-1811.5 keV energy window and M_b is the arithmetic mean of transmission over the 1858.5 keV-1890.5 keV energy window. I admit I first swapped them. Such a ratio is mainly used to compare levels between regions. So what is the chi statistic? 0.92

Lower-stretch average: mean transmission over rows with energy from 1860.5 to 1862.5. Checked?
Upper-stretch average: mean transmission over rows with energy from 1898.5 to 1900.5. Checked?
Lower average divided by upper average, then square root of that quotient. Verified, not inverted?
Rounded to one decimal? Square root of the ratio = 1.2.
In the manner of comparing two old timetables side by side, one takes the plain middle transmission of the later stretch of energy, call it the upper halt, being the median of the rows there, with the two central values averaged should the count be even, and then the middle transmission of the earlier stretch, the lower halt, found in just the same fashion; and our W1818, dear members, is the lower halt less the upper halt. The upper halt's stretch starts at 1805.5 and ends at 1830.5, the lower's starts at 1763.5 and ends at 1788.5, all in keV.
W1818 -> -71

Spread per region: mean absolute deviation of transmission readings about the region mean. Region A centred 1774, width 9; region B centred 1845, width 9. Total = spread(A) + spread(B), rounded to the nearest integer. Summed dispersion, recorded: 22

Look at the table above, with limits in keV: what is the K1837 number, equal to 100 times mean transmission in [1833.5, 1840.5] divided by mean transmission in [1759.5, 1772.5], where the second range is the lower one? 124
